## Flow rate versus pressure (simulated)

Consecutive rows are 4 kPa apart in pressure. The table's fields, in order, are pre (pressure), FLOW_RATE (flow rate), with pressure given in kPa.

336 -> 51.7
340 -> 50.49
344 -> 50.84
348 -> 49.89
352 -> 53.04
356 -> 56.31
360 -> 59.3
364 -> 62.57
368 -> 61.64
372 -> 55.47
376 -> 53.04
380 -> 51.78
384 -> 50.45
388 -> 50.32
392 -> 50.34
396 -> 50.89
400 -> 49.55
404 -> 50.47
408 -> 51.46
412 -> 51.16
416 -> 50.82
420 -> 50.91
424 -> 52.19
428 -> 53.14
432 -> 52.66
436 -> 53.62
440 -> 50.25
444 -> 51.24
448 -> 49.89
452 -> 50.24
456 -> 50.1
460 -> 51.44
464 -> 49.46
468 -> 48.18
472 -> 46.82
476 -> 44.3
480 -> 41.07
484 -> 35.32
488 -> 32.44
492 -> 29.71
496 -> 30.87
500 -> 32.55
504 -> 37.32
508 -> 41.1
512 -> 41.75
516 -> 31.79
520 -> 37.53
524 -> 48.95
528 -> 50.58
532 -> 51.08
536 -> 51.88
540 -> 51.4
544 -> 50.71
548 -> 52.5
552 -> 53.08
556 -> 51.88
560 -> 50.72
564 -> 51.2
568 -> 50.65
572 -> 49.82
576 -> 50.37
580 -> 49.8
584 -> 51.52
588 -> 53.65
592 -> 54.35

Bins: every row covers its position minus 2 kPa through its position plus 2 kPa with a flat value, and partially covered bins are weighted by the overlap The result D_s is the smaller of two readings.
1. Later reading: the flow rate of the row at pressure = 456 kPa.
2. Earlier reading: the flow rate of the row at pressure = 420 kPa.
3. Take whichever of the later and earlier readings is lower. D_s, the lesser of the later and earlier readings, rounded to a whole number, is 50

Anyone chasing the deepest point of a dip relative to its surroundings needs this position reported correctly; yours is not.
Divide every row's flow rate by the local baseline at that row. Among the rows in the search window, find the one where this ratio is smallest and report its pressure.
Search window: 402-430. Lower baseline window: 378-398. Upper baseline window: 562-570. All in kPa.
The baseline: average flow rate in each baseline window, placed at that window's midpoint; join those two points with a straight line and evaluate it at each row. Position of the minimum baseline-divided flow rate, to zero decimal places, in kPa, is 404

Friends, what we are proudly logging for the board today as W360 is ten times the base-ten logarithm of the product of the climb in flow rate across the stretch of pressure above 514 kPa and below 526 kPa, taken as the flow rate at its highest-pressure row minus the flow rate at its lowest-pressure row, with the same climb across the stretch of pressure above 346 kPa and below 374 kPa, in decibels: 19.8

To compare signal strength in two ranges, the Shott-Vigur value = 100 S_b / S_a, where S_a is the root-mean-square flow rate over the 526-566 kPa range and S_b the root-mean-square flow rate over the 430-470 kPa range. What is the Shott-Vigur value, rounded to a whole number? 98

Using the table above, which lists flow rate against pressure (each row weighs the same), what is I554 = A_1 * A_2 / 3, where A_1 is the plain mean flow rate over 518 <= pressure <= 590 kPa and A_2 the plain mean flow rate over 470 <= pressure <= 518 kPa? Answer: 623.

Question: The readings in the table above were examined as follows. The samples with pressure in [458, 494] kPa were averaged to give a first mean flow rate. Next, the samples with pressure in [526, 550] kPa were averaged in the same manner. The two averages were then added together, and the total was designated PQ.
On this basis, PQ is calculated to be 93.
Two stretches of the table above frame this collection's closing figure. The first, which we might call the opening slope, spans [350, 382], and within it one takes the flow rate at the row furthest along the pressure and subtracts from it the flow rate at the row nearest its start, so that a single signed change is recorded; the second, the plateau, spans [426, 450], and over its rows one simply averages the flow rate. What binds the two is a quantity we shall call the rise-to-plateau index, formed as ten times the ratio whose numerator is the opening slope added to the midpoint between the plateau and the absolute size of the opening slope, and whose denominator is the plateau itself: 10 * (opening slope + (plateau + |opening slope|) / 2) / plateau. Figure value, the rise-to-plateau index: 4.9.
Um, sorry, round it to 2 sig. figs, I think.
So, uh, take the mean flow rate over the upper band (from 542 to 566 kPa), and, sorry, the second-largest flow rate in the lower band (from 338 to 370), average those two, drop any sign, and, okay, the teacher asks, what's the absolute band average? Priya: 57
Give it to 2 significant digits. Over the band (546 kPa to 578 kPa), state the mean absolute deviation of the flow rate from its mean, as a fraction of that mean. 0.018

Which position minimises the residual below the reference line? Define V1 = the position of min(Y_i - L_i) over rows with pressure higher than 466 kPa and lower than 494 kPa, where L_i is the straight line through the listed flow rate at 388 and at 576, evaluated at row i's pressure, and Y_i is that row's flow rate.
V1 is 492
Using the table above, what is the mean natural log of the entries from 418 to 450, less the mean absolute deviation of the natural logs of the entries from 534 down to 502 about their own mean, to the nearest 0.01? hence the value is 3.81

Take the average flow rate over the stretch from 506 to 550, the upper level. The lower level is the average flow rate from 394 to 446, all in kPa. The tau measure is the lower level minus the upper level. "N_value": 5.1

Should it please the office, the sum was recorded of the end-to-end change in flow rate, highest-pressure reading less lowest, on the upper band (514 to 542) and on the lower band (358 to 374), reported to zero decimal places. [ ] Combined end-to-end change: 16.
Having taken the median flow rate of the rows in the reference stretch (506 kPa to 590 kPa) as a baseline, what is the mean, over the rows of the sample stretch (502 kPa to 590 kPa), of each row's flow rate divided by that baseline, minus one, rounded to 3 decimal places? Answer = -0.051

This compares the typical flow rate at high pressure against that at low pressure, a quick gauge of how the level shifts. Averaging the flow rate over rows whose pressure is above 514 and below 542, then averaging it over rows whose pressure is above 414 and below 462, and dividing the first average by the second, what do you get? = 0.90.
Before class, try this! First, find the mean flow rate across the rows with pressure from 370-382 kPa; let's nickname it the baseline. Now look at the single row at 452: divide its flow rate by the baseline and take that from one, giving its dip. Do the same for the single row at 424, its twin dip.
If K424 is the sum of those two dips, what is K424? 0.083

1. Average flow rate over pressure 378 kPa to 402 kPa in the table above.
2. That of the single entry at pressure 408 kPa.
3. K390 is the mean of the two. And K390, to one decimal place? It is 51.0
